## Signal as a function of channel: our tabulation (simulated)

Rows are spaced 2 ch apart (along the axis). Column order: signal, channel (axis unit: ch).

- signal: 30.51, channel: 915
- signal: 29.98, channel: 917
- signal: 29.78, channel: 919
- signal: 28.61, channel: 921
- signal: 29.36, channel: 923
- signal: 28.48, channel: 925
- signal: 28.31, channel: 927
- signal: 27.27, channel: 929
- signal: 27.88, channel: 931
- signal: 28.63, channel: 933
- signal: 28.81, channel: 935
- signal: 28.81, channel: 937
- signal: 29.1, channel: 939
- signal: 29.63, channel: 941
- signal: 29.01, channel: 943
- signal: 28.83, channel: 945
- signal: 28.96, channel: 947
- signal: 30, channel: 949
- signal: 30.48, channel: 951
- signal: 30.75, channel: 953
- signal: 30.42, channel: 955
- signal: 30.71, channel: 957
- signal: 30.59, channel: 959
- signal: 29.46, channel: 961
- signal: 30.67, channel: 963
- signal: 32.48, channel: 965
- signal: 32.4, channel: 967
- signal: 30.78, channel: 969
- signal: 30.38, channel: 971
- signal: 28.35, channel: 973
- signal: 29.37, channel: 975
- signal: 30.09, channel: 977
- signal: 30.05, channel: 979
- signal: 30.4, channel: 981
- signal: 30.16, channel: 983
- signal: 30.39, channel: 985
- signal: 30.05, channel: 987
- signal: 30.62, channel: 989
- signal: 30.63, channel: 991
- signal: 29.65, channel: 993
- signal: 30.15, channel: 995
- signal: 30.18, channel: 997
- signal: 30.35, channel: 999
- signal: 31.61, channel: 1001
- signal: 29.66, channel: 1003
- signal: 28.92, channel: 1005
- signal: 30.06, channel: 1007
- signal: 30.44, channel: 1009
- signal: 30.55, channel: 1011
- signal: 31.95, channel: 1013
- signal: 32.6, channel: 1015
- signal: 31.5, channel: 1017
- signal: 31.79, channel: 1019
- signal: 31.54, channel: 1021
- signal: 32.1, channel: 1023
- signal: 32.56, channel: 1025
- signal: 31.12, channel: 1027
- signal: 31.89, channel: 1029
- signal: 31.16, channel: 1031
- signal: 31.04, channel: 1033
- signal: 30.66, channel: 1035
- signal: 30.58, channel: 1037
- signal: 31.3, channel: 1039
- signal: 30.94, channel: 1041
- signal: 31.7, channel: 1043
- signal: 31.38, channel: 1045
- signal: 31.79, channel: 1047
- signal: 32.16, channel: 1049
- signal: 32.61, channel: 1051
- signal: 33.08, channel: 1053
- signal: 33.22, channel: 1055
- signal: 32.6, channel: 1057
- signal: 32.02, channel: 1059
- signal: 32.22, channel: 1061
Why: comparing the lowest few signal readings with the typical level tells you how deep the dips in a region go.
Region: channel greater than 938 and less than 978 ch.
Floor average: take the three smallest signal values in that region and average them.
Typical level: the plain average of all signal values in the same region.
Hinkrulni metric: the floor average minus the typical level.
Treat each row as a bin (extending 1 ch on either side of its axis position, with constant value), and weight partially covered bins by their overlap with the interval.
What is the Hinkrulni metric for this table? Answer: -1.4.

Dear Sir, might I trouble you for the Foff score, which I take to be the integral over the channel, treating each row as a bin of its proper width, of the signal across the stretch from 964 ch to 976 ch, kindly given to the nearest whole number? 368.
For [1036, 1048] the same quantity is 375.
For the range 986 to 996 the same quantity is 302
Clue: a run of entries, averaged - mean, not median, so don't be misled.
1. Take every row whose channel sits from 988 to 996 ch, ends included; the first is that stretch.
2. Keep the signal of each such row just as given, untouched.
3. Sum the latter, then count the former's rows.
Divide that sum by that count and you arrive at 30.3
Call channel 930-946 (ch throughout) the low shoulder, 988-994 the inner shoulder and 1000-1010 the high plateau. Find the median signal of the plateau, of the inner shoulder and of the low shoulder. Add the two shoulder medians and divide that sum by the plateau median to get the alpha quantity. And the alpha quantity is 1.98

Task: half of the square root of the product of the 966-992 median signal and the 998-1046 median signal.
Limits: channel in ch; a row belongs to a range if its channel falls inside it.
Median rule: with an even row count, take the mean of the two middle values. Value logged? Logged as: 15.4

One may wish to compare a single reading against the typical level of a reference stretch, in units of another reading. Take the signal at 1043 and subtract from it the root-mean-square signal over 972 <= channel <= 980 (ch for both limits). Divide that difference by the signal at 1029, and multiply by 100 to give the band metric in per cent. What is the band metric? 7.0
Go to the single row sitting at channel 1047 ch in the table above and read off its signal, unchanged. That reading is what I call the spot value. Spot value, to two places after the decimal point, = 31.79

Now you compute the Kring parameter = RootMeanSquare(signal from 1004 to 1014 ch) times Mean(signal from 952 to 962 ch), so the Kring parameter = 924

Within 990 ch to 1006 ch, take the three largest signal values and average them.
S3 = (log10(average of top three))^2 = 2.22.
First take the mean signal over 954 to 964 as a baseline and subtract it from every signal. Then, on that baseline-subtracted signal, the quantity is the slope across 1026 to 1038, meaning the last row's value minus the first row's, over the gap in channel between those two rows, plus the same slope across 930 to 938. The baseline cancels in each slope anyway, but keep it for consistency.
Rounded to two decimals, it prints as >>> 0.10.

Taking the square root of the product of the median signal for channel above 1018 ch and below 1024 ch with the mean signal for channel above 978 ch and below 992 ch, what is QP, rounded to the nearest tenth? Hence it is 31.1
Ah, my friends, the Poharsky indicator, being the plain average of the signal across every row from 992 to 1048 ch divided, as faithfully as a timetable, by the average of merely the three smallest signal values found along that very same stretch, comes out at 1.06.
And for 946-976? 1.05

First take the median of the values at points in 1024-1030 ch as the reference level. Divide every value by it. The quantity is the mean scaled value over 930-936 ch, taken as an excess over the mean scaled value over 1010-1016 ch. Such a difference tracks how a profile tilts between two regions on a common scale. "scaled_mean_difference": -0.10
